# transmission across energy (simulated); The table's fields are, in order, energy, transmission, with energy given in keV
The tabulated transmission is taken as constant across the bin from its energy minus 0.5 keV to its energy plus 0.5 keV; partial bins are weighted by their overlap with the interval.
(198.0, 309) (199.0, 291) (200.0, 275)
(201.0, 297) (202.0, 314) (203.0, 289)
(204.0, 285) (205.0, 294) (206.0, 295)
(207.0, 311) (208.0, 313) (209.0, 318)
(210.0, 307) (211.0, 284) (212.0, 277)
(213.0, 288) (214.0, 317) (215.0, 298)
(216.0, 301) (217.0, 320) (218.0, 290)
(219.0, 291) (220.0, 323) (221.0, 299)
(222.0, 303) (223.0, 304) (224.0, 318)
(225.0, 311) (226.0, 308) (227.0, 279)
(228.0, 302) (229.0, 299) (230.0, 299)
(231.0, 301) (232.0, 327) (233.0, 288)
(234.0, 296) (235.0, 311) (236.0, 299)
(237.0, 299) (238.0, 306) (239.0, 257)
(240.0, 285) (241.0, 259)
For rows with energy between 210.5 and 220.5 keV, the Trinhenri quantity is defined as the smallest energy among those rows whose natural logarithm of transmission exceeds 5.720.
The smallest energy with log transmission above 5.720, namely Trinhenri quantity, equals 214.0 keV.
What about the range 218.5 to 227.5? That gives 220.0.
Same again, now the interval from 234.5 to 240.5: 235.0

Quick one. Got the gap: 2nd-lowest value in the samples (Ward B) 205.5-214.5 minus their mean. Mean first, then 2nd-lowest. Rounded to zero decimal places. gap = -17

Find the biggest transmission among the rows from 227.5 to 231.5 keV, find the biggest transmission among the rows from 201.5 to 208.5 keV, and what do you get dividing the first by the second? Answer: 0.962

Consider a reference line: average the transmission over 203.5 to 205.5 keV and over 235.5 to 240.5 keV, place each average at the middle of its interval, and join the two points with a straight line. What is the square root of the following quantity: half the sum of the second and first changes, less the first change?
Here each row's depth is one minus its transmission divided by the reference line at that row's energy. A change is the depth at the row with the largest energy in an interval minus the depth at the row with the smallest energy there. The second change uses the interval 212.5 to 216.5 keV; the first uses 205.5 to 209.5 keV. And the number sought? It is 0.13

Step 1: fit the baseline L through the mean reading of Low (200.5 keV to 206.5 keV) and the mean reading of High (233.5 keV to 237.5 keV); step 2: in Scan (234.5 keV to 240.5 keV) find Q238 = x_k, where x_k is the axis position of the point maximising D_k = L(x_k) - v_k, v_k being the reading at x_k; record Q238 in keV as 239.0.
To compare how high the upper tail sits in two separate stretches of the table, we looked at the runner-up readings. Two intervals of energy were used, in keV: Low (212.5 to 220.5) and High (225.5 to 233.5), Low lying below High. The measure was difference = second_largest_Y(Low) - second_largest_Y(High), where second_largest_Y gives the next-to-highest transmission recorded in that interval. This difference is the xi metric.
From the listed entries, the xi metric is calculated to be 12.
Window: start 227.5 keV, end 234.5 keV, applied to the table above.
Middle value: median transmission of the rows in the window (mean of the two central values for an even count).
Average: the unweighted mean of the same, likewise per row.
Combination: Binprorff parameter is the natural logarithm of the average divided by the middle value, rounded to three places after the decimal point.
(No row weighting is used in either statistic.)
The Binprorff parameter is 0.009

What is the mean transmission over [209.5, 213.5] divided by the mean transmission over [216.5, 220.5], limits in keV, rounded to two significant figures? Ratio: 0.94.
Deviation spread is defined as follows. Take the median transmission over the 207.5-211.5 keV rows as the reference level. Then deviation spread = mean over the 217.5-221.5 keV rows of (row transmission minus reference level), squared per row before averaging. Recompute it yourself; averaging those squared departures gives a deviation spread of 263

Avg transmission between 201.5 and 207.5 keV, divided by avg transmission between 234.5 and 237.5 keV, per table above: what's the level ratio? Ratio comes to 0.98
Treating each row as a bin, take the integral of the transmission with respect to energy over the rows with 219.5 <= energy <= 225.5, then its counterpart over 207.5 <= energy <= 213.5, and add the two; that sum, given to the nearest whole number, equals 3645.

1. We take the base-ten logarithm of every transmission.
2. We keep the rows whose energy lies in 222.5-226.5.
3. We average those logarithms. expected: 2.49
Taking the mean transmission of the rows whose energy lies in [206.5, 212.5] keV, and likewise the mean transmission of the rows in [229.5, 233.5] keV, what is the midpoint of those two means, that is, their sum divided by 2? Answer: 303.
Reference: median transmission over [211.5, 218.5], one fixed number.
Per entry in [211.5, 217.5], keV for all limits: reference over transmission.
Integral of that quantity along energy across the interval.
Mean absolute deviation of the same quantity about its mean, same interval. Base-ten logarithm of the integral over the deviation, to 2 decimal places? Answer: 2.16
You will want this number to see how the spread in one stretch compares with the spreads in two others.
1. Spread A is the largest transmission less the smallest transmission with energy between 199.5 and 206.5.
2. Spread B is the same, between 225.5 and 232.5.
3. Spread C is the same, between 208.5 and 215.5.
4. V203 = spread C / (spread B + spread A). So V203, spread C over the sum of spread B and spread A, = 0.47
